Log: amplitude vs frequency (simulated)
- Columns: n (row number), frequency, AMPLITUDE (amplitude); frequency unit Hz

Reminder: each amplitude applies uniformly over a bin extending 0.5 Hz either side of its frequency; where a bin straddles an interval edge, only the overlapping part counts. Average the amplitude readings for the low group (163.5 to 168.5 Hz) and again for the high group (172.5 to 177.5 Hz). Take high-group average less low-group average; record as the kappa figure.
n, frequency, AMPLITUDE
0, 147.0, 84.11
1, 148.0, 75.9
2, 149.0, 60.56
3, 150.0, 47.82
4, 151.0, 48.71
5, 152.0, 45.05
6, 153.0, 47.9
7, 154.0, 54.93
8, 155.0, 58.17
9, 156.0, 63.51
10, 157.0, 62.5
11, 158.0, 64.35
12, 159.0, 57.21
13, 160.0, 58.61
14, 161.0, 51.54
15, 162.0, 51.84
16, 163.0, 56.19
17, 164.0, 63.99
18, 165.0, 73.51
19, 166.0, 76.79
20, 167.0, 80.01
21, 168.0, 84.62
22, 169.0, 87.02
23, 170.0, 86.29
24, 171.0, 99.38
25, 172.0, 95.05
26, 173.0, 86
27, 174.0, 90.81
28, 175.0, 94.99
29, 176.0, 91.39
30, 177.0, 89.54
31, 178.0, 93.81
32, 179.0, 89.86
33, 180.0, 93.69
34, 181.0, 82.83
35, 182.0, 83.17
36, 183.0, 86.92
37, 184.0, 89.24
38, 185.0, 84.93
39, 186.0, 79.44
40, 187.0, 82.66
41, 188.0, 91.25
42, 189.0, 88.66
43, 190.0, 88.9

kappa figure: 15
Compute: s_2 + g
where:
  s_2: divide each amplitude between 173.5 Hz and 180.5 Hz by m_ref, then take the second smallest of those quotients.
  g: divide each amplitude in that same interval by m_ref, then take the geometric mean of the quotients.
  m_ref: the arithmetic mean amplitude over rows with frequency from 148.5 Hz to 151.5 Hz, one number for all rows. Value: 3.5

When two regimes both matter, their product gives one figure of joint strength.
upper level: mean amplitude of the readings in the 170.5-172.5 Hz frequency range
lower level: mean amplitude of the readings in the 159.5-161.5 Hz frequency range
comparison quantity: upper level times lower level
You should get 5354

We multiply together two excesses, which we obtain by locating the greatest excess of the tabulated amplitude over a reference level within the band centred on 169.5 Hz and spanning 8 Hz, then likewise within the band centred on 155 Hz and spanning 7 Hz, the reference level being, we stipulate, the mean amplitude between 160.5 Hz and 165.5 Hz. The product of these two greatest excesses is 197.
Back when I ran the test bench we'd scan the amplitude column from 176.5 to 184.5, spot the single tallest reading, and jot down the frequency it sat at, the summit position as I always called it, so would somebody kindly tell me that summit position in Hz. 178.0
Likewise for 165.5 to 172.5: 171.0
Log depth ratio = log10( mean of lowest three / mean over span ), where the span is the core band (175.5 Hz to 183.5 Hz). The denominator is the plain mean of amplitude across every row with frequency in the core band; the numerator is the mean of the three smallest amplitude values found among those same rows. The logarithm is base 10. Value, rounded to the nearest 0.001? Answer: -0.023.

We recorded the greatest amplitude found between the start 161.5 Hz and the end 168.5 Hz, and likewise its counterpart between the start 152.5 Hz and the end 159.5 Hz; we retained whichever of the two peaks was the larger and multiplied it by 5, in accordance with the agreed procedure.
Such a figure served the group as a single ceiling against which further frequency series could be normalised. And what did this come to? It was 423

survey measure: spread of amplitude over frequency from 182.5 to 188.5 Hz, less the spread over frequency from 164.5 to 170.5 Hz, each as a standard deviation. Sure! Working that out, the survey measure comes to -1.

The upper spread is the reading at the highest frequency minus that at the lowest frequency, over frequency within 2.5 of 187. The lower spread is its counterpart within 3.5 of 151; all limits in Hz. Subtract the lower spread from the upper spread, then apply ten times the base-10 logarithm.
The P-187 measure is 14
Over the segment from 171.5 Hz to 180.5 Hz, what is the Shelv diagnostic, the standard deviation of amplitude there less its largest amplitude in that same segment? -92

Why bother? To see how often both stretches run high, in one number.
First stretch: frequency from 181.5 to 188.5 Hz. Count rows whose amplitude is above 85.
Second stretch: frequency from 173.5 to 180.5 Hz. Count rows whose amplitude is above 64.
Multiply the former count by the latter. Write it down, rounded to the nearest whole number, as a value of 21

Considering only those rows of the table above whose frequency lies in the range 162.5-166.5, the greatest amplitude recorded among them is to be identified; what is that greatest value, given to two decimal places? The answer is 76.79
